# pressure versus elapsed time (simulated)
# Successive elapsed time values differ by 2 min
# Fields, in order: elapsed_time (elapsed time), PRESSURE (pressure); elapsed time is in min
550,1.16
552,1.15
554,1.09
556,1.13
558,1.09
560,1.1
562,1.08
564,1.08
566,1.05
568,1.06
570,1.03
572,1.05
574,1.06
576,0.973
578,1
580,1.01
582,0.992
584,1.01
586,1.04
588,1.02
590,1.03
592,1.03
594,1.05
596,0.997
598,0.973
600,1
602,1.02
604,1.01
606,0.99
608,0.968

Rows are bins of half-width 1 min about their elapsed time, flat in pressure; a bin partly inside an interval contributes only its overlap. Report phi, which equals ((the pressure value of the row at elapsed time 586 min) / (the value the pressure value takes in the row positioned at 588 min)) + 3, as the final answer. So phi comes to 4.02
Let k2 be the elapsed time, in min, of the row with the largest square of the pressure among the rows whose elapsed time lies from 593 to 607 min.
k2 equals 594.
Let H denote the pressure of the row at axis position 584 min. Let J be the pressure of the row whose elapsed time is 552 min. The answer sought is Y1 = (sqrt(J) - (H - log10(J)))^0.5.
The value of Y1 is 0.35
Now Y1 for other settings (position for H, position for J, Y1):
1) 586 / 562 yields 0.18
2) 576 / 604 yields 0.19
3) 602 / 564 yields 0.23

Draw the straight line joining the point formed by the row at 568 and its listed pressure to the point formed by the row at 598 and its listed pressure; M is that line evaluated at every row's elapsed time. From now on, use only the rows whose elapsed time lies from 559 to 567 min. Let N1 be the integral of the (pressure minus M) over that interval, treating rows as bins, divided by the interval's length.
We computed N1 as 0.003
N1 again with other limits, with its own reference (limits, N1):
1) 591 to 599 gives 0.031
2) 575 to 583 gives -0.034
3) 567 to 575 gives -0.001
